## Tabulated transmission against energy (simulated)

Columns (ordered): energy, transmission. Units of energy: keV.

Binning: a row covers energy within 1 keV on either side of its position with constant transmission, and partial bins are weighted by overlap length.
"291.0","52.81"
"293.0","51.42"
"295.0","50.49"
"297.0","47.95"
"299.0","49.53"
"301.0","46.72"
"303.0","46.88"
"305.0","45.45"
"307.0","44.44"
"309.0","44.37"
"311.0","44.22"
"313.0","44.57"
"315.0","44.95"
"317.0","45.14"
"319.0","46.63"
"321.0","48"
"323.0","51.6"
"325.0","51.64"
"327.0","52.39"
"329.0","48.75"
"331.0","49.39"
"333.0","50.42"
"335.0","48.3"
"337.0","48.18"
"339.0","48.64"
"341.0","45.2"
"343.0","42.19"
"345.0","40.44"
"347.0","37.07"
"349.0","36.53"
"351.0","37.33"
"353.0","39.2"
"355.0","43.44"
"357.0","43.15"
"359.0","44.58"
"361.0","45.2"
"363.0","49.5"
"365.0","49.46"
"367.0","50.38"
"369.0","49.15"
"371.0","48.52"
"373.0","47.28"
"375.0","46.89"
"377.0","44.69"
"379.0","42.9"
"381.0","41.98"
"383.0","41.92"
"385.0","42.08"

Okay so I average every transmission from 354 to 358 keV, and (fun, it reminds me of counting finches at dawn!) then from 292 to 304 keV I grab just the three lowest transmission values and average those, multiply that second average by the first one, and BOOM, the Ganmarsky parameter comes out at 2043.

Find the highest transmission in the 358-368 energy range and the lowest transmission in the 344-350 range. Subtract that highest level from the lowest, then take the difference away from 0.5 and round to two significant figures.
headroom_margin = 14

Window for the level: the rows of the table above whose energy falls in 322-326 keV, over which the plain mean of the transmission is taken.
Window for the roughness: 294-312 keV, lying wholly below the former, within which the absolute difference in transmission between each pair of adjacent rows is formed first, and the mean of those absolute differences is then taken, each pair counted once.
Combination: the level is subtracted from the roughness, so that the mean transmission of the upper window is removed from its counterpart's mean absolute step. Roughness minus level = -50.4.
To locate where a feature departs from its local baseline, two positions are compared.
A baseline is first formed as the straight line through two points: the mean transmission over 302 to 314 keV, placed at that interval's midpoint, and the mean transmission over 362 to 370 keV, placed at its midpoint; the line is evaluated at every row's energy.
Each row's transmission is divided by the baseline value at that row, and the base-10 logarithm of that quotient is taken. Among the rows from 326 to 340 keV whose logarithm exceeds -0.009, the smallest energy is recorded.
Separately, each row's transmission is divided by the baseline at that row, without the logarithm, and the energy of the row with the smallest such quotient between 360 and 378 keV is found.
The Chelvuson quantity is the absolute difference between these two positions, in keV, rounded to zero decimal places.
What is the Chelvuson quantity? 50 keV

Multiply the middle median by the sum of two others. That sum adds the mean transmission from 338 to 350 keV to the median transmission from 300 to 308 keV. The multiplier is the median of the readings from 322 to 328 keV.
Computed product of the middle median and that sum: 4532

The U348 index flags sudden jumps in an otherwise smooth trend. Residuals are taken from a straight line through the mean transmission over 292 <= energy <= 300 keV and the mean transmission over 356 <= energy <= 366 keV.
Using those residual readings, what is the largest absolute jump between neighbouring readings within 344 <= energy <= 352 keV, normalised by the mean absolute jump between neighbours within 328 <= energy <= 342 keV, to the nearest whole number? 3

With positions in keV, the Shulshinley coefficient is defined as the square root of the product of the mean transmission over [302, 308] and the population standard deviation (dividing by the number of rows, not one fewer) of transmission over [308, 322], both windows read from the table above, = 8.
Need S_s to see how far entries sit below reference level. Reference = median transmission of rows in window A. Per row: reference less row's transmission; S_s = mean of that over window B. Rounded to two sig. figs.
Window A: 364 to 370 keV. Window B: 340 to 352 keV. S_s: 9.7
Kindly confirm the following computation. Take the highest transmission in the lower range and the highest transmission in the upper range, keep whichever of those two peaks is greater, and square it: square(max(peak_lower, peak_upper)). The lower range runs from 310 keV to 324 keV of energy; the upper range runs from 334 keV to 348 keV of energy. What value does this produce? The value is 2663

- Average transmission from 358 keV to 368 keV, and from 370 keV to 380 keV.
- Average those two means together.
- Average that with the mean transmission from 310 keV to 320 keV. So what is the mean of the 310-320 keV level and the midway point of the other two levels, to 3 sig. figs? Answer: 46.0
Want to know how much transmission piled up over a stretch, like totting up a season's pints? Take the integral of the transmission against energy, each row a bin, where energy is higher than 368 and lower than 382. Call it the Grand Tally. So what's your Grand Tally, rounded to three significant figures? 643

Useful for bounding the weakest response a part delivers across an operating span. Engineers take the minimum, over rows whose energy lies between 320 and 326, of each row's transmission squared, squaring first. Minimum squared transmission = 2304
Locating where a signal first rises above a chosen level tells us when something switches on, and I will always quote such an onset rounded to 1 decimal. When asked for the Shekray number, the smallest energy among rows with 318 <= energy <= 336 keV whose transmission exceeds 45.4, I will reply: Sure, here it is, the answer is 319.0 keV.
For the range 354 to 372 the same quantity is 363.0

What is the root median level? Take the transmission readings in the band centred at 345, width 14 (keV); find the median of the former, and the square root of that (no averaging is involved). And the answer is 6.4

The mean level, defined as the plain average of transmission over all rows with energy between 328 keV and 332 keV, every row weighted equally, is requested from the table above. 49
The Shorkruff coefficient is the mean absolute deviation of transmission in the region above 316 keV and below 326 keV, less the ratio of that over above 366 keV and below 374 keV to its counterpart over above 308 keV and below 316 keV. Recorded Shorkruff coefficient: -1.6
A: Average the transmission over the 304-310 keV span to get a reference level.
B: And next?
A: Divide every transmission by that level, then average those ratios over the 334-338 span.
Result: 1.08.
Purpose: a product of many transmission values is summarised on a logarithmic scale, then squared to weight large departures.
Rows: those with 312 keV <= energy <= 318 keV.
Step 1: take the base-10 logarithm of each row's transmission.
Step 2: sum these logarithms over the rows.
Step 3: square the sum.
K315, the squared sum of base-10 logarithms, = 24.6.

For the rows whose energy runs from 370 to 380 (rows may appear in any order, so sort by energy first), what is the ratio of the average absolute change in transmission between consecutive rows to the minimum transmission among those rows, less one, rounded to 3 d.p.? -0.967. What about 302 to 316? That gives -0.987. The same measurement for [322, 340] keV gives -0.977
